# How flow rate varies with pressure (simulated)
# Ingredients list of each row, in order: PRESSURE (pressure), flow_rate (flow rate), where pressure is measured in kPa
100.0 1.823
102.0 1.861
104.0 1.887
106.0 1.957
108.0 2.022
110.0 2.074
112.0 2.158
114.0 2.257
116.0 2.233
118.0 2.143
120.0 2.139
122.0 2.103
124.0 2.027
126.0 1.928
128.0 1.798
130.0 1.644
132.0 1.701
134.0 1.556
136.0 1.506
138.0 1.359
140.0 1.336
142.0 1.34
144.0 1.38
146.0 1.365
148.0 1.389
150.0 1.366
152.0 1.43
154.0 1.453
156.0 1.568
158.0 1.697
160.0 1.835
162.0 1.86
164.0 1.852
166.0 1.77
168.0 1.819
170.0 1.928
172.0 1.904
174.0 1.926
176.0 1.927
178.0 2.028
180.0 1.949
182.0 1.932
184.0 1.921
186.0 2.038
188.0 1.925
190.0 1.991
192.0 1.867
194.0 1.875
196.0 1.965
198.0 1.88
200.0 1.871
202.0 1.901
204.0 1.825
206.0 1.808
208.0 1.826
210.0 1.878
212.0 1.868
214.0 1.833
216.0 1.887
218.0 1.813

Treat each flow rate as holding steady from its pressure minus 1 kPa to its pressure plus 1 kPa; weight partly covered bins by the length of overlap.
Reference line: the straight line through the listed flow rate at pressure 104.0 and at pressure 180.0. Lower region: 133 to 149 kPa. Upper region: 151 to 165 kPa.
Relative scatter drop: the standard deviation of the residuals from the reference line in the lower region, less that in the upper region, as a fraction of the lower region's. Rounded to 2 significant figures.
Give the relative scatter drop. -1.2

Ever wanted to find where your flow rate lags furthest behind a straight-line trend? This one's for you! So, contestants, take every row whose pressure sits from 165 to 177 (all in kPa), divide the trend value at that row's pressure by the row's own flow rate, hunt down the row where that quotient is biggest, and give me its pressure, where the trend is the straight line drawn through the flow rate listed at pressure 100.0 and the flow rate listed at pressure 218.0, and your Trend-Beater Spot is 166.0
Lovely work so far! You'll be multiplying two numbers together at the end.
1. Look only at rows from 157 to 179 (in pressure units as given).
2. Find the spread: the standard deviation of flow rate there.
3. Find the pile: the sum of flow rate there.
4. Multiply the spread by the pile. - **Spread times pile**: 1.8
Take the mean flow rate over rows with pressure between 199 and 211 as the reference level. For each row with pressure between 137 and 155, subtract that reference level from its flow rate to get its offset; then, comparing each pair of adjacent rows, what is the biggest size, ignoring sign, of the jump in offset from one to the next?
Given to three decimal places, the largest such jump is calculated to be 0.064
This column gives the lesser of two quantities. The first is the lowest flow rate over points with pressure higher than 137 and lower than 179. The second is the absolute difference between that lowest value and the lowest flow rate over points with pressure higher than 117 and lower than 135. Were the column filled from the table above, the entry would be 0.22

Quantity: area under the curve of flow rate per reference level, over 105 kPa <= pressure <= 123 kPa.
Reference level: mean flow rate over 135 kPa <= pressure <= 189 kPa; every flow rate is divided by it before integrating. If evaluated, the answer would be 23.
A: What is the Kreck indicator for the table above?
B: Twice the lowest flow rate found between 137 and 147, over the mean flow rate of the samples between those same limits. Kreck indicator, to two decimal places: 1.97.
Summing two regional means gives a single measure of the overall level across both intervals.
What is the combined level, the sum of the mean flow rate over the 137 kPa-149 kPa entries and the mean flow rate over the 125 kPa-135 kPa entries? 3.09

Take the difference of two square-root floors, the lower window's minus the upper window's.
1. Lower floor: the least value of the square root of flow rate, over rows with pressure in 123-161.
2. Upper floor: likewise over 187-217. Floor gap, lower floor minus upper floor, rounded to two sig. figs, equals -0.19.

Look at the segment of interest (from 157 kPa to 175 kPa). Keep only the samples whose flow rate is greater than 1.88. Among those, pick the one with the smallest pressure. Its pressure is 170.0 kPa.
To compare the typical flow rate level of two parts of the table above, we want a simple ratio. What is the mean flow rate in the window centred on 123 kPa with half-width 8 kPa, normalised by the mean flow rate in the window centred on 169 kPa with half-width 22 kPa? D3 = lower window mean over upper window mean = 1.1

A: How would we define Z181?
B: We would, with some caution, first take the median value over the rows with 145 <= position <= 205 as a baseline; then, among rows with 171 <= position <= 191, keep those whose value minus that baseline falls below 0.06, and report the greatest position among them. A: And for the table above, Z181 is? 188.0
